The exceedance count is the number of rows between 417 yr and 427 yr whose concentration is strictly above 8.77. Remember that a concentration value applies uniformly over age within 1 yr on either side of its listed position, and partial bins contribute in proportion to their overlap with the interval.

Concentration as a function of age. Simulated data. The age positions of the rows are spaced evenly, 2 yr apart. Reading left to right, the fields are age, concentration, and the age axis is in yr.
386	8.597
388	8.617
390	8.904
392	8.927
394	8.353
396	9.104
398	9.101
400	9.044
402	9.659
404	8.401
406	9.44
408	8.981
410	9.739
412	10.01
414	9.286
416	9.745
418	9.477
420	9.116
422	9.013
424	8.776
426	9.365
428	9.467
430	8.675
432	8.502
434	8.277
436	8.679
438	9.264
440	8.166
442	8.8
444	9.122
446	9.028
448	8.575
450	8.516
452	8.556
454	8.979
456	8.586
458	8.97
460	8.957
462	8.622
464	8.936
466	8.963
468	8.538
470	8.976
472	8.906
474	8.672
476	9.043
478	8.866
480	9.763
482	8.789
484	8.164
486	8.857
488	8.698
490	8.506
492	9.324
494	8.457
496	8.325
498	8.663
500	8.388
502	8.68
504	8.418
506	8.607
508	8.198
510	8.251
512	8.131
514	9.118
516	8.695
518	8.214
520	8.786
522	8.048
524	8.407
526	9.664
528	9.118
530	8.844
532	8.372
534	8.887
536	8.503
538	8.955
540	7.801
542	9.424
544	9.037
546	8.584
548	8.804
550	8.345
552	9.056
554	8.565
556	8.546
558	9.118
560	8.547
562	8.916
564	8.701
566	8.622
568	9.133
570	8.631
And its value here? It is 5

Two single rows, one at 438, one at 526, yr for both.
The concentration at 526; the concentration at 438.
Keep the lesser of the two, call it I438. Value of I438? 9.26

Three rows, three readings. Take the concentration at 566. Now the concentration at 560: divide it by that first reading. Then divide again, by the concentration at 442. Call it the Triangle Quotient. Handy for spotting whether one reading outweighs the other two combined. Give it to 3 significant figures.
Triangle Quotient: 0.113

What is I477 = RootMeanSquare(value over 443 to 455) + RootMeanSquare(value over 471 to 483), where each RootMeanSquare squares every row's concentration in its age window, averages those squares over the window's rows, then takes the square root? 17.8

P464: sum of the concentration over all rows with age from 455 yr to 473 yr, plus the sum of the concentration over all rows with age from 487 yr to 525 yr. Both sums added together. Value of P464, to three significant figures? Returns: 241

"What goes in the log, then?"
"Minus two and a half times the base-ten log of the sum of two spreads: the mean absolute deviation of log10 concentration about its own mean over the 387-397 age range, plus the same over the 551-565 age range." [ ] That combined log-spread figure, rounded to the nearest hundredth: 4.12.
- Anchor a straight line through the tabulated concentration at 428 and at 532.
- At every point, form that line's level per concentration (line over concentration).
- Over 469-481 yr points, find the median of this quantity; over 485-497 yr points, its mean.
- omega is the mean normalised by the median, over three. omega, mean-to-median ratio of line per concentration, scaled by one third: 0.336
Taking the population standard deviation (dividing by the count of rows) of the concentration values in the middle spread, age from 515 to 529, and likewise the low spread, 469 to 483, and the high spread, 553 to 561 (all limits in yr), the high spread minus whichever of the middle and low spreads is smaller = -0.09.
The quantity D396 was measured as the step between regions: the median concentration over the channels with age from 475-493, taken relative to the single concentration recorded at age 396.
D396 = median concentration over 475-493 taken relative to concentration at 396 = -0.2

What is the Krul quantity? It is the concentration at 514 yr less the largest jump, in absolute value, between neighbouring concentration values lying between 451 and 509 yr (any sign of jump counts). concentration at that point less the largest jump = 8.1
